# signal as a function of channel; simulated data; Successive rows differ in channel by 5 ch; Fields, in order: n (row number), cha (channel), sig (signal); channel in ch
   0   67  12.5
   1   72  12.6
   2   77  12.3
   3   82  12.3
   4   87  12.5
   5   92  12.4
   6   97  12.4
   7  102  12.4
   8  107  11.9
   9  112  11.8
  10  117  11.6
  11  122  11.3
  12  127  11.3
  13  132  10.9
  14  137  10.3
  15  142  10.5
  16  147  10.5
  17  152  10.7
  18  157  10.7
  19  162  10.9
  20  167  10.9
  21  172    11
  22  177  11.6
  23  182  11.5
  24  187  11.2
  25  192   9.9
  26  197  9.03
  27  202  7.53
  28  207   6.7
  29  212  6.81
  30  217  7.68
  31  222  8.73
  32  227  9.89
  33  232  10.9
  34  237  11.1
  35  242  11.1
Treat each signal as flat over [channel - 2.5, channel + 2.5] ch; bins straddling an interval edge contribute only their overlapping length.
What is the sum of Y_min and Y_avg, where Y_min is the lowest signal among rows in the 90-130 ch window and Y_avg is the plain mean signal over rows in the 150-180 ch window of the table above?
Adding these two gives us 22.3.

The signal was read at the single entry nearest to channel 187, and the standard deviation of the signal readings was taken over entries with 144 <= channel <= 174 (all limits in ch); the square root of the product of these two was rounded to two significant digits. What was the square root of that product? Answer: 1.4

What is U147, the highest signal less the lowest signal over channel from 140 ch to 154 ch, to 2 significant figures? 0.20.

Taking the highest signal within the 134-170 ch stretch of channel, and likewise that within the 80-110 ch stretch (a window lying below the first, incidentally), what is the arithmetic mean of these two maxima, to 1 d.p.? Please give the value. 11.7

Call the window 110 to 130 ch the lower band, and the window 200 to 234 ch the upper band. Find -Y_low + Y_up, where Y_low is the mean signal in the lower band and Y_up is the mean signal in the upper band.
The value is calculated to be -3.2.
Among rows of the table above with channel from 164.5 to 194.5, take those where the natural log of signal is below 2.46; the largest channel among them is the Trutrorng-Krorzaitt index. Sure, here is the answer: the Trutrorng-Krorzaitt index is 192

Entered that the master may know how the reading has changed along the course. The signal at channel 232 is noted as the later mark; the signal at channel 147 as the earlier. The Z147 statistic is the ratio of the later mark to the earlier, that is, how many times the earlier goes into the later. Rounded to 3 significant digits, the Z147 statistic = 1.04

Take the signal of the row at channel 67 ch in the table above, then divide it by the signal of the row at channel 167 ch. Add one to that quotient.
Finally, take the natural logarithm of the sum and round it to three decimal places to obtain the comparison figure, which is 0.764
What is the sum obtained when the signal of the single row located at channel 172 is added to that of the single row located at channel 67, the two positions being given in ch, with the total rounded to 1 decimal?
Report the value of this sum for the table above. 23.5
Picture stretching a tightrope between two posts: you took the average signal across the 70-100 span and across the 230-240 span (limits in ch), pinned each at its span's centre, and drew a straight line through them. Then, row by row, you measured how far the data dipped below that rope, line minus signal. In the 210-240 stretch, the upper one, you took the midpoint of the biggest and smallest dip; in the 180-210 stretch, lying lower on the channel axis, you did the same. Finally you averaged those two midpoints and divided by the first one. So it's 1.0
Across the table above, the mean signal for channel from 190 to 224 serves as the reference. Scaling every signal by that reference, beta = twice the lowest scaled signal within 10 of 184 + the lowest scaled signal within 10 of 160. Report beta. 3.8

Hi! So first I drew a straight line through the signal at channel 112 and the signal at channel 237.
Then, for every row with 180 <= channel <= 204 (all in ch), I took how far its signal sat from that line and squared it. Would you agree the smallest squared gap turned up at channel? 182 ch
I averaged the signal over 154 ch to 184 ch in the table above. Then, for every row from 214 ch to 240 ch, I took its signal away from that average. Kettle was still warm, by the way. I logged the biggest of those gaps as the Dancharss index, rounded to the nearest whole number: 3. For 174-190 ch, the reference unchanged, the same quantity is 0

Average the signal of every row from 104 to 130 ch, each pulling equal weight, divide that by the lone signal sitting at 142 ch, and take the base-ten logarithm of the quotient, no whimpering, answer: 0.043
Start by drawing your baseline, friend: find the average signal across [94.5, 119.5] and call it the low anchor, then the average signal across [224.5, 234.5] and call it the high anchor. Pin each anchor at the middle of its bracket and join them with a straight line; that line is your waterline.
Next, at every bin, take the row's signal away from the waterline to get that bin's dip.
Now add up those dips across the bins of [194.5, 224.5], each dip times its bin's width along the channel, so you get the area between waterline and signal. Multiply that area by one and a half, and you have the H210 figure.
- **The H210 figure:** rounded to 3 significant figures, 131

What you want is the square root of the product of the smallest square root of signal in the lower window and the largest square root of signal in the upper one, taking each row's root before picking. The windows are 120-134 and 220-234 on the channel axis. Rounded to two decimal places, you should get 3.30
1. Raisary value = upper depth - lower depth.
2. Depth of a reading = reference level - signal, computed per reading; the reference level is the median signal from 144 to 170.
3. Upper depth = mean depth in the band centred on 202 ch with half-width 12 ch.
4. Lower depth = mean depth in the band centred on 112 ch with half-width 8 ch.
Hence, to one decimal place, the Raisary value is 3.8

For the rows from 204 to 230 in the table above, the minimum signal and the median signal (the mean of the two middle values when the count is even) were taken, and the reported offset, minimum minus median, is -1.0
